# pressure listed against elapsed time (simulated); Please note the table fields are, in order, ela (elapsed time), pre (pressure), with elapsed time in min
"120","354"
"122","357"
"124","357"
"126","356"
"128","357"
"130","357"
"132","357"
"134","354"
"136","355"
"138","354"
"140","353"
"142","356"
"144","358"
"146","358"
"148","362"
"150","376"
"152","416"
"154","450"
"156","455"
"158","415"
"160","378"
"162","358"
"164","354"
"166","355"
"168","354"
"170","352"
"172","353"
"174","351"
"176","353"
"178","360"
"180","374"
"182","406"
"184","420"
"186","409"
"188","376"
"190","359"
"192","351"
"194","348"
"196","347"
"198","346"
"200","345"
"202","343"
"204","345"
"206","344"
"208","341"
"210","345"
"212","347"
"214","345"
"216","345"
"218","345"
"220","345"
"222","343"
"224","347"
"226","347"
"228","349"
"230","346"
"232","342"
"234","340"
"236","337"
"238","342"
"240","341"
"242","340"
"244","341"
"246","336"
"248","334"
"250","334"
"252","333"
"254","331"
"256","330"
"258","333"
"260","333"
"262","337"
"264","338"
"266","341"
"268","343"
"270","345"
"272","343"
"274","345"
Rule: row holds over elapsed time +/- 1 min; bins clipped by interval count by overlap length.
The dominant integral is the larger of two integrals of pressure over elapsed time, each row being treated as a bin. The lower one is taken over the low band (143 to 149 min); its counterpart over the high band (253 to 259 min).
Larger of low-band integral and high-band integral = 2156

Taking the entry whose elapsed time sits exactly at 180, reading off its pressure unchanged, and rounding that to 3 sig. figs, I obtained 374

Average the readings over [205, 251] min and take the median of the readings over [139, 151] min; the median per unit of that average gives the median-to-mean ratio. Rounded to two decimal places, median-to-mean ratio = 1.05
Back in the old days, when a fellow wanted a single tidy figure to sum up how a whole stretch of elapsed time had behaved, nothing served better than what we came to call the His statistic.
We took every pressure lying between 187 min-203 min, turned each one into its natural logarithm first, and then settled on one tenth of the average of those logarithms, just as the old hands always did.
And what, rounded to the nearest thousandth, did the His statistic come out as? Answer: 0.586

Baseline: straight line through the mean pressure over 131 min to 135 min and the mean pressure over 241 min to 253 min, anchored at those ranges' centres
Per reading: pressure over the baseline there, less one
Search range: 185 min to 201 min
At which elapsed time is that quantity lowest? 200 min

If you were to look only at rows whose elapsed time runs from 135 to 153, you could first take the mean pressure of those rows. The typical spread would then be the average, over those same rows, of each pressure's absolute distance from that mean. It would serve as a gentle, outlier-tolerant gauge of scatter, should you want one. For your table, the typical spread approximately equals 14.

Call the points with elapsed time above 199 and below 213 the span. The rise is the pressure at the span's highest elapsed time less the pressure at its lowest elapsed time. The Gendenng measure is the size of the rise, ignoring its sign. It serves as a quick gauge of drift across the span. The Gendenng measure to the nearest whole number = 2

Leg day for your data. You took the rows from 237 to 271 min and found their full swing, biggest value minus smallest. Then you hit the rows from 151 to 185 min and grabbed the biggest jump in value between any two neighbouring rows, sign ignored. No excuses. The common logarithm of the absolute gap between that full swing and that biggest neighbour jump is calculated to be 1.40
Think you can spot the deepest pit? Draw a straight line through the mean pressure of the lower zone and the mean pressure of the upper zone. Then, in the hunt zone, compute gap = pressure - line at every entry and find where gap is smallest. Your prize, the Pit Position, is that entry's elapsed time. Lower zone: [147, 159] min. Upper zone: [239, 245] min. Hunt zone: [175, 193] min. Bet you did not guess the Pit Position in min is 176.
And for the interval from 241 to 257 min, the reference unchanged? 248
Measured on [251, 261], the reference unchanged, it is 254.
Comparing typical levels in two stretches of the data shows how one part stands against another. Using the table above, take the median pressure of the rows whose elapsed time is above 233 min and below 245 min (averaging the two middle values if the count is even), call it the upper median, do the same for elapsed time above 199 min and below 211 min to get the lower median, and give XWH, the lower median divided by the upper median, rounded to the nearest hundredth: 1.01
